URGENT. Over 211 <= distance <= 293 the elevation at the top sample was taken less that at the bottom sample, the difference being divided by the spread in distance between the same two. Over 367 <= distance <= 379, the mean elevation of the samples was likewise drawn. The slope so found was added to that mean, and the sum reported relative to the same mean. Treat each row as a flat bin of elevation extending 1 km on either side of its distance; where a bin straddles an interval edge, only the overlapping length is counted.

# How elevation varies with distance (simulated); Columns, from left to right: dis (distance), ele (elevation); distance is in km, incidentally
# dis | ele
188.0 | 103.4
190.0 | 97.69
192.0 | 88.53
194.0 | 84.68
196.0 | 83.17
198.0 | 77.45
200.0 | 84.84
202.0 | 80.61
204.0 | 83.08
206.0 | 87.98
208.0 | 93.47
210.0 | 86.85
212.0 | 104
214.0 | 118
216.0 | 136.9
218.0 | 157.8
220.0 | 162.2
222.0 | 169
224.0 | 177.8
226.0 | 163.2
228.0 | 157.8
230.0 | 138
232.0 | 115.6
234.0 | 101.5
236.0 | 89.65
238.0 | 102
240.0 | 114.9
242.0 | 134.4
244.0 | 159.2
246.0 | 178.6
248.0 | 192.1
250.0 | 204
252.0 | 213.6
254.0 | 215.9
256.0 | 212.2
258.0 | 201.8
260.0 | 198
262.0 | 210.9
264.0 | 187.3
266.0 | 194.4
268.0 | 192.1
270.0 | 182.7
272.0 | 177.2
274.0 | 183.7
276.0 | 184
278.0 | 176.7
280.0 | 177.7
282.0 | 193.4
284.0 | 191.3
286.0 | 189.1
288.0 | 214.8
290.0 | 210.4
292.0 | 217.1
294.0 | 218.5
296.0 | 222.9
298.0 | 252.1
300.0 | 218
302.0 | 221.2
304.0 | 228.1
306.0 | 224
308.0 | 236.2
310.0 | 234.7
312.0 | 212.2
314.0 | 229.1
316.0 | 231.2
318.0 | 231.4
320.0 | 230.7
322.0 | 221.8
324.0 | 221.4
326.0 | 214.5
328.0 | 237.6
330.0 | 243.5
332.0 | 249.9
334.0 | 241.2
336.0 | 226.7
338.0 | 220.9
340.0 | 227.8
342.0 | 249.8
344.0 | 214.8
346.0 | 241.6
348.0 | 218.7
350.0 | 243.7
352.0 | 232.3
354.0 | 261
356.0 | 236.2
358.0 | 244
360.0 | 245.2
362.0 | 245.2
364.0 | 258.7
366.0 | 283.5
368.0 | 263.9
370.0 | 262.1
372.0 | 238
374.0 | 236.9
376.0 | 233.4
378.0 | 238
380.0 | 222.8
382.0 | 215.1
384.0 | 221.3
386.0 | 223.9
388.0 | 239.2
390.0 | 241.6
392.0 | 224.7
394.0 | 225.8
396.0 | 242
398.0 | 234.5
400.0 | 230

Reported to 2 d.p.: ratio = 1.01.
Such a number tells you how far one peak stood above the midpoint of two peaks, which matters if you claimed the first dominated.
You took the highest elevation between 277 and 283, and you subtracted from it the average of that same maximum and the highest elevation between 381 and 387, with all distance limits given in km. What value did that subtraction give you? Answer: -15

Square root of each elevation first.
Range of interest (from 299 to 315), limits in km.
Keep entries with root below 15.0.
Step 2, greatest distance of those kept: 312.0 km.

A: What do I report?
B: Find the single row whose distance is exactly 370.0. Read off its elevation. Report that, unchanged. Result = 262.1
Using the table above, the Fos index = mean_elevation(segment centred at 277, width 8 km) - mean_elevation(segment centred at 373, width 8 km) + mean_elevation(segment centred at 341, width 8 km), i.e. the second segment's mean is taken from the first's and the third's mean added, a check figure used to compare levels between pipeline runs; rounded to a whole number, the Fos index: 166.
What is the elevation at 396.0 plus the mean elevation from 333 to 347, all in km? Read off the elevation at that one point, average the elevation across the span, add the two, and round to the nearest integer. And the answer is 474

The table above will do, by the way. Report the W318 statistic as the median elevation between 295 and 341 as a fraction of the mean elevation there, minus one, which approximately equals -0.01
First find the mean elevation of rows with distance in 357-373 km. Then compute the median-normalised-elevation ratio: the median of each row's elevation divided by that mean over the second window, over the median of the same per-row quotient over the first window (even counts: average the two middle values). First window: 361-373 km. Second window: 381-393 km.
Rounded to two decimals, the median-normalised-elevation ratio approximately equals 0.86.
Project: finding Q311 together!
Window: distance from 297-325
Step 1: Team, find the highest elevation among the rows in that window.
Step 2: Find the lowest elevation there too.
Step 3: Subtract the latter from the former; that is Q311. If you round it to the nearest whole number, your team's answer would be 40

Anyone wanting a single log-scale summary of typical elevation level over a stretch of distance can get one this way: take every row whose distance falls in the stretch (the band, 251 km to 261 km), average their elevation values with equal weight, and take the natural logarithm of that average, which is 5.34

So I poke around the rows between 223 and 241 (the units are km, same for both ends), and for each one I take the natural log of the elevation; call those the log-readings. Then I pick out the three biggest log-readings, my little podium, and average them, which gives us 5.11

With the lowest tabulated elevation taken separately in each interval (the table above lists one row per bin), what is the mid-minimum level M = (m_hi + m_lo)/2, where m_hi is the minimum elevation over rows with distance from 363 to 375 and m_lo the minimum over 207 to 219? 162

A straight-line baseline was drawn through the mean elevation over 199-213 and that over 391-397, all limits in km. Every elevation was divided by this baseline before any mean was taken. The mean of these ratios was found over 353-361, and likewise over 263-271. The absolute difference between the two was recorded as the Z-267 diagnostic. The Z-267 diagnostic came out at 0.19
